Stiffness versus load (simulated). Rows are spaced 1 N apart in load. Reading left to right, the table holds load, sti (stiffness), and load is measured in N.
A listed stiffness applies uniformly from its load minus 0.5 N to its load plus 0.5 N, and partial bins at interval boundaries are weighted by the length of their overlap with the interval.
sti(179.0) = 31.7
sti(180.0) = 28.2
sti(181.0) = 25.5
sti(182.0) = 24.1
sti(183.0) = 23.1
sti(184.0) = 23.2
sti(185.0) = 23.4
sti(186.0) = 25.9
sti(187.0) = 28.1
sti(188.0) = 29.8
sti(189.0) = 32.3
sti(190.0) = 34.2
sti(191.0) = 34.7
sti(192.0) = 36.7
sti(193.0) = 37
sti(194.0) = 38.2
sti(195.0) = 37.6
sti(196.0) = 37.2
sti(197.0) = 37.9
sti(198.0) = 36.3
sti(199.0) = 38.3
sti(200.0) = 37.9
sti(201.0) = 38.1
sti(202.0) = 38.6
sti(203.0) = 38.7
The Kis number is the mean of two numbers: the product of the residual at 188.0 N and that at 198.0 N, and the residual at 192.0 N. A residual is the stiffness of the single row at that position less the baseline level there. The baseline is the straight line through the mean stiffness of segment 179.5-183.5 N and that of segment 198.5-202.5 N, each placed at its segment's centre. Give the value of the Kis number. 2.1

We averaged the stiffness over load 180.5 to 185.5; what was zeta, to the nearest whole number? 24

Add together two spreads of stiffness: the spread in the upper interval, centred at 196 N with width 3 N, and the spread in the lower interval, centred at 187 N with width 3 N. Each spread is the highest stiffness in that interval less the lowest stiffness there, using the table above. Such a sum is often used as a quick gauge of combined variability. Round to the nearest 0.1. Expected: 4.6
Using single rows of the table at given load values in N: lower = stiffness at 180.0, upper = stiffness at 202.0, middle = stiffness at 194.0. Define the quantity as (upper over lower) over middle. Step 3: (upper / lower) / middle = 0.0358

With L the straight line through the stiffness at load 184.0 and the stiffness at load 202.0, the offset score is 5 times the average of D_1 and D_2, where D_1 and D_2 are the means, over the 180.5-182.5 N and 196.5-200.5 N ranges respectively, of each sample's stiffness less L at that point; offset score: 14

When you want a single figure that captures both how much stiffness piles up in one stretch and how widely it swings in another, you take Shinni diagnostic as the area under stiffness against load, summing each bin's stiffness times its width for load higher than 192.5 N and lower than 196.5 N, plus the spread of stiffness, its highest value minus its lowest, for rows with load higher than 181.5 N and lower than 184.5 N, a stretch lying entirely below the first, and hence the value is 151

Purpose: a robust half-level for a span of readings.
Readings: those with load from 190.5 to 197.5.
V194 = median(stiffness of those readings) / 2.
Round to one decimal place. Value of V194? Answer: 18.6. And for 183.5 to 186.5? 11.7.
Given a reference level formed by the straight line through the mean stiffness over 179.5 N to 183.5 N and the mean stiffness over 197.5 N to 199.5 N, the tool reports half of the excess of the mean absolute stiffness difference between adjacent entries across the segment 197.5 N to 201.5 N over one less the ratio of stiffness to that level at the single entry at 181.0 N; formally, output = 0.4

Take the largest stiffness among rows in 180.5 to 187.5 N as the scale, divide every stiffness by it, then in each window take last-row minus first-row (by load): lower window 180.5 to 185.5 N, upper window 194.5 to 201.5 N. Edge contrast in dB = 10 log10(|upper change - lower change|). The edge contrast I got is -10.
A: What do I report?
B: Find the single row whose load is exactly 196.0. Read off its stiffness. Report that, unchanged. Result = 37.2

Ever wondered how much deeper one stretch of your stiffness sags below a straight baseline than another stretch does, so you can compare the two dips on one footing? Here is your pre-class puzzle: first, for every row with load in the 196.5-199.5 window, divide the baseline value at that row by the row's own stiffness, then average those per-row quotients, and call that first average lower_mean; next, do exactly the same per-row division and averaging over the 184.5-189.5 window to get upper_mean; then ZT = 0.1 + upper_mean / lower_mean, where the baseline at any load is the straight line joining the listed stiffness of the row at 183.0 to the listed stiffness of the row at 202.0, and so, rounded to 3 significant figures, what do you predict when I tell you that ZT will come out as 1.11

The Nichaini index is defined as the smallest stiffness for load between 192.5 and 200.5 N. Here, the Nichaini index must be 36.3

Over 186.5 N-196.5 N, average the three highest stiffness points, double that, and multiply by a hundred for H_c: 7533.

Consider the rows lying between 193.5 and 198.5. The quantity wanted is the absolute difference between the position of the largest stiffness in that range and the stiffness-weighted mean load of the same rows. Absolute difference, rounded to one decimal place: 2.0 N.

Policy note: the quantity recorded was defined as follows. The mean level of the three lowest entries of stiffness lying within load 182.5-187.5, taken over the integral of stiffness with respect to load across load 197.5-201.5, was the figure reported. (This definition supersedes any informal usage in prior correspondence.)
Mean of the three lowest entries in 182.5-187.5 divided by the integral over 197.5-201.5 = 0.15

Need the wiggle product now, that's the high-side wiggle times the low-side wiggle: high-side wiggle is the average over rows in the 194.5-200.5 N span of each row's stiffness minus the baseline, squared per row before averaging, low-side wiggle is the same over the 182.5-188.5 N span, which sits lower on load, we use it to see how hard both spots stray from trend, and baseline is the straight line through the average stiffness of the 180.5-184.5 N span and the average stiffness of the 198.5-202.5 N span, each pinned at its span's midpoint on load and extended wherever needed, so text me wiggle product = 12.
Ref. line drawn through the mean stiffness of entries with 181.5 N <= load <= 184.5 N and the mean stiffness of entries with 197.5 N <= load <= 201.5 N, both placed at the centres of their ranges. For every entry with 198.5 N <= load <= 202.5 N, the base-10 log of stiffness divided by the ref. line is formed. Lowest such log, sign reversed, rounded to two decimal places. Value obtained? 0.01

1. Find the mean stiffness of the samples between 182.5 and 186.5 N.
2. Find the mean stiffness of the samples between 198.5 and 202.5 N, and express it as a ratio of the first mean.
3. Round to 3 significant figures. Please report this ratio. 1.60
